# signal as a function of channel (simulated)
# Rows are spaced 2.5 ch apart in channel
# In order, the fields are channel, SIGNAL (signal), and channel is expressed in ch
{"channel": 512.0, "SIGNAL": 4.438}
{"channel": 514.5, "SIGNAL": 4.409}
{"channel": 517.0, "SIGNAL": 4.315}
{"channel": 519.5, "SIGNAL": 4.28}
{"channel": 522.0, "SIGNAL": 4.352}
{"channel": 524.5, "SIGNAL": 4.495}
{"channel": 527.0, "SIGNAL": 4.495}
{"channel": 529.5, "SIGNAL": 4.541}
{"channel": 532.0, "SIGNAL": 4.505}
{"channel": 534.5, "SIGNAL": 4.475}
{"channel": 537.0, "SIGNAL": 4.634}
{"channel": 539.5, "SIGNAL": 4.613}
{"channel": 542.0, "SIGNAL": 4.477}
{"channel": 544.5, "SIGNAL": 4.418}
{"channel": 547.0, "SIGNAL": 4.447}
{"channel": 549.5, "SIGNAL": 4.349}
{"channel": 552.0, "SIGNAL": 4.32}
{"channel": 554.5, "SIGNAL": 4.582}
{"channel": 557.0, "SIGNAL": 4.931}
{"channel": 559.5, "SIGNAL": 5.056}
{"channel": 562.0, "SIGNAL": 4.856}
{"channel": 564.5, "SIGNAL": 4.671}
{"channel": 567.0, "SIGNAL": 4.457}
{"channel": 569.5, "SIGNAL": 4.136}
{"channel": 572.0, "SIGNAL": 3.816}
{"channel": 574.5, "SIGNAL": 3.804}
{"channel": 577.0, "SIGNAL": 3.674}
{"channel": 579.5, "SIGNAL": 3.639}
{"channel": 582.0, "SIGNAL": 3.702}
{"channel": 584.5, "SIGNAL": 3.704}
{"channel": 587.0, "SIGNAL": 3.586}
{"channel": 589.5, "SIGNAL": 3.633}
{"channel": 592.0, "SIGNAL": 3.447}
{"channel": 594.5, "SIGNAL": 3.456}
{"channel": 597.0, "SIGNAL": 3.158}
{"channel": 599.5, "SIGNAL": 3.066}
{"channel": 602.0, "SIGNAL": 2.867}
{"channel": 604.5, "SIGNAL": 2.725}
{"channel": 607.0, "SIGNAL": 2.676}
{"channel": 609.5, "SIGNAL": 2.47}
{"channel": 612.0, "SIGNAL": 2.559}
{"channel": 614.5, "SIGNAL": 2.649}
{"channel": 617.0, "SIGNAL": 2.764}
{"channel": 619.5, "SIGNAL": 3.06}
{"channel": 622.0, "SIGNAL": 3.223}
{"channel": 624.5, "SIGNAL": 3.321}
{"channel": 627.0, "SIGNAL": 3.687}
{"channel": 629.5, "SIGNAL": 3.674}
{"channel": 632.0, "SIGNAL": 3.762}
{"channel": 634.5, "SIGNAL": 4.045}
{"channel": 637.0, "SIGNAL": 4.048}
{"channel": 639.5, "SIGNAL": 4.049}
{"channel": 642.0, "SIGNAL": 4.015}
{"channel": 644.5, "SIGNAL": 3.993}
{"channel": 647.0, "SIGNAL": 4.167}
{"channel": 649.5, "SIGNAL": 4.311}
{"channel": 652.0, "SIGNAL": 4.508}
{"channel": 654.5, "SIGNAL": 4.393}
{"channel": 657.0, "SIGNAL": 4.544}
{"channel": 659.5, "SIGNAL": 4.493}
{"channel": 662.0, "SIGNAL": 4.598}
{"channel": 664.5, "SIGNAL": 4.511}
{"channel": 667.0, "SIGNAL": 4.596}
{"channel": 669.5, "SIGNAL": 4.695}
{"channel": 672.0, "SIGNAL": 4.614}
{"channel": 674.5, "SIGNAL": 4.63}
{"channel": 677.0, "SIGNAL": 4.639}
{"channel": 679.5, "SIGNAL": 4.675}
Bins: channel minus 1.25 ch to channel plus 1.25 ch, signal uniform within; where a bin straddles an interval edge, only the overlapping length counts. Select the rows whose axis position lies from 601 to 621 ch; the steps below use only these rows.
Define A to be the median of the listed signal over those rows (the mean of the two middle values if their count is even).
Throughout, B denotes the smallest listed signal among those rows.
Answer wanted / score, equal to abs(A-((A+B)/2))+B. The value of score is 2.6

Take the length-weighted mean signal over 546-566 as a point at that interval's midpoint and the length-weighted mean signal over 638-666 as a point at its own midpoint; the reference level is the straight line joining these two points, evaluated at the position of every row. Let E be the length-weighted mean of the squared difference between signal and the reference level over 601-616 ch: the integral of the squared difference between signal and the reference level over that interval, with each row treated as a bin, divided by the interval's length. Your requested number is 3.3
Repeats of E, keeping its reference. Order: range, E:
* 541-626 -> 1.2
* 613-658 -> 0.7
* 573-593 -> 0.8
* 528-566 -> 0.1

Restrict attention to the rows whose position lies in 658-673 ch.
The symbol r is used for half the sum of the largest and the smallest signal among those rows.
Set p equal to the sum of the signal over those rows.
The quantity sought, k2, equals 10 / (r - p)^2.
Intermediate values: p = 27.5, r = 4.6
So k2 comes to 0.019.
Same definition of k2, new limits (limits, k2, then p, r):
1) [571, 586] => 0.029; 22.3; 3.7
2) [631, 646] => 0.025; 23.9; 3.9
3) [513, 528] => 0.021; 26.3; 4.4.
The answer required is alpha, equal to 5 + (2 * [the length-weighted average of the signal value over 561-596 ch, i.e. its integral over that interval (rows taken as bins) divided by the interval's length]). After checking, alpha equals 12.8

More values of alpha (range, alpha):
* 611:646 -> 12.0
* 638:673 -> 13.8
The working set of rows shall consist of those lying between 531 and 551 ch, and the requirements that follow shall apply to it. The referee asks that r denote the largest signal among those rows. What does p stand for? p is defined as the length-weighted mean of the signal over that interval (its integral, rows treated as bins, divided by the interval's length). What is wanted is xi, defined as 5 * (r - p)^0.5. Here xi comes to 1.9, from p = 4.5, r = 4.634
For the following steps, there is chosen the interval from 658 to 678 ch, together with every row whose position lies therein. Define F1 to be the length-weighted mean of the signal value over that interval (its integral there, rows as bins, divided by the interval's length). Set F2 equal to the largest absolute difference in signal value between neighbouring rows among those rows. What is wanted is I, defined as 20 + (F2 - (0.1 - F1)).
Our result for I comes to 24.6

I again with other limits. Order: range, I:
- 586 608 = 23.4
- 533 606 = 24.3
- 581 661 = 23.8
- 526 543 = 24.6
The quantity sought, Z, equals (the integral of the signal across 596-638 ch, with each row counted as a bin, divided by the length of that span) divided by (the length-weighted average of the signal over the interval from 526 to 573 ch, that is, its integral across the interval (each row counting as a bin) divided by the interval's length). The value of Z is 0.70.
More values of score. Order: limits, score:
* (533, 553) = 4.4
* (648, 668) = 4.4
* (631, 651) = 3.9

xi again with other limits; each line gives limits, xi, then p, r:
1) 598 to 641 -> 4.6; 3.2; 4.049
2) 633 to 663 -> 2.9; 4.3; 4.598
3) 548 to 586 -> 4.5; 4.2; 5.056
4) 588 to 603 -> 3.0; 3.3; 3.633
